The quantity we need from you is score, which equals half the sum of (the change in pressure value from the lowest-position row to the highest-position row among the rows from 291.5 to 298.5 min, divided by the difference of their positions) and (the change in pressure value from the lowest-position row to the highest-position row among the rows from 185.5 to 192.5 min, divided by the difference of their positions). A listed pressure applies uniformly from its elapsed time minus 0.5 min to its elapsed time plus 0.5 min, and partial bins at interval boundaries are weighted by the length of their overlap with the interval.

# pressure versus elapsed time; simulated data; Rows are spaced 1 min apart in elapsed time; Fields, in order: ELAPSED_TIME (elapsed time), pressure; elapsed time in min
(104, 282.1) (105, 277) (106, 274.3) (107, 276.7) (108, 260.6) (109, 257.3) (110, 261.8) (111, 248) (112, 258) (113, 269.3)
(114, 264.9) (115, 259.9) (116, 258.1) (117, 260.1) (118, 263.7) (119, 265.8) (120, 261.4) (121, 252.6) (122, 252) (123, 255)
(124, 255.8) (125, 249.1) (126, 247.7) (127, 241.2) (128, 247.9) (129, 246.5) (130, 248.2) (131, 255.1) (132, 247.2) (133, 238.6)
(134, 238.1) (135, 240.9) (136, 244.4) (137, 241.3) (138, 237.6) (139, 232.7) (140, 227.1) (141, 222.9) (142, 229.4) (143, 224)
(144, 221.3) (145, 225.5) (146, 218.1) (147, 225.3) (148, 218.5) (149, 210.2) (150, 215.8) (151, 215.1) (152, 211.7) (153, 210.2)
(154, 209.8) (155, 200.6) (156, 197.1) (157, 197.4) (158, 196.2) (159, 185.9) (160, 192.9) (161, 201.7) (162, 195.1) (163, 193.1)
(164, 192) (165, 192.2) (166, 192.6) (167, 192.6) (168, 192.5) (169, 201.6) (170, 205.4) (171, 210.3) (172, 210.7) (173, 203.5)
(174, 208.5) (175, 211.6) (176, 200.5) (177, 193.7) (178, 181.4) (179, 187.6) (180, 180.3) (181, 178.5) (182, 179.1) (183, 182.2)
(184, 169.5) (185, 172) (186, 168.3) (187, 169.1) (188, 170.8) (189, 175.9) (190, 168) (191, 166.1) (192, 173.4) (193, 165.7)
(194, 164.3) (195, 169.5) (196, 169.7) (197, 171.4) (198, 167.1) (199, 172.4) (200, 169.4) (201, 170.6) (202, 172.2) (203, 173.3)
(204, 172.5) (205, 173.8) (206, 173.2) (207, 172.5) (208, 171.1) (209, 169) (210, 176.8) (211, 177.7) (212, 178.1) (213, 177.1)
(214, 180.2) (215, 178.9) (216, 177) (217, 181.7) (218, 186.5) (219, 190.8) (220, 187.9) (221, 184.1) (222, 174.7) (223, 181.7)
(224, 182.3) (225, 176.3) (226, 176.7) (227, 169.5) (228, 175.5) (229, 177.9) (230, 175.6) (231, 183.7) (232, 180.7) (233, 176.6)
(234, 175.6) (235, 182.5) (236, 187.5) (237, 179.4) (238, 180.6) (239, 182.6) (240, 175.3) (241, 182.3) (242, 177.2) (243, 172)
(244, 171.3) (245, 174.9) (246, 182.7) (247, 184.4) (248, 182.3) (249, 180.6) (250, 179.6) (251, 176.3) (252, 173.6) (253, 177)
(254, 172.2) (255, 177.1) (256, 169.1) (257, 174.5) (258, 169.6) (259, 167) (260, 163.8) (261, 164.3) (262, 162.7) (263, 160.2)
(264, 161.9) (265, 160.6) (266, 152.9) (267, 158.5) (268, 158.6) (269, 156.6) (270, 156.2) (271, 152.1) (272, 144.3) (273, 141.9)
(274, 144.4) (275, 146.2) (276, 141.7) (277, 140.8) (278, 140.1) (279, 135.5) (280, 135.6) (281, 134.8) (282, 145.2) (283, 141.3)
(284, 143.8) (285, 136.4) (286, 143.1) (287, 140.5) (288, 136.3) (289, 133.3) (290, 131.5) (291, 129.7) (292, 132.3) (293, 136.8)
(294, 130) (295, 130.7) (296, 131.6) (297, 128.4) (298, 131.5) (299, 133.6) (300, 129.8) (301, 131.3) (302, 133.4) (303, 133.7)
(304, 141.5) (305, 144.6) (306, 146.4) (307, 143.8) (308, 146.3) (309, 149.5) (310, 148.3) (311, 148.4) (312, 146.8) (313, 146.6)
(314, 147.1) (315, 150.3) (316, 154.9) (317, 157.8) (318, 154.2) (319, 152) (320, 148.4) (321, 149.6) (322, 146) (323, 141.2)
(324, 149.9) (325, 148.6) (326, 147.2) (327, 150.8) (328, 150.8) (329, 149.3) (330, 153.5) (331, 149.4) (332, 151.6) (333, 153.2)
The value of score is 0.36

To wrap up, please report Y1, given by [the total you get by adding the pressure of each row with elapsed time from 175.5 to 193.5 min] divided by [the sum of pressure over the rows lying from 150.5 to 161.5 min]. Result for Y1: 1.4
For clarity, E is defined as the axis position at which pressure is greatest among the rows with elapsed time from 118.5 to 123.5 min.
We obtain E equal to 119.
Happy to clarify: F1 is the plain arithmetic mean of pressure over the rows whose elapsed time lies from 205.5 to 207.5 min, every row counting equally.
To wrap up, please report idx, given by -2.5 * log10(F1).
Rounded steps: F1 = 173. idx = -5.59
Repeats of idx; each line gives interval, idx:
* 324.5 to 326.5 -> -5.42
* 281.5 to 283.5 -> -5.39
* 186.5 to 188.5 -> -5.58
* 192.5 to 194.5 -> -5.54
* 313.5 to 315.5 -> -5.43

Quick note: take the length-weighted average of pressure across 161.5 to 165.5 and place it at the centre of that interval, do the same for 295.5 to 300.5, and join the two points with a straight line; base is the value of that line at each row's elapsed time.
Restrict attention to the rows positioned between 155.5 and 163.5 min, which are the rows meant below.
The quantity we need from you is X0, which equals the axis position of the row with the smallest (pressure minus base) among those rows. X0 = 159 min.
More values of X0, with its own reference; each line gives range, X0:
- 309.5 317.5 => 312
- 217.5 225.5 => 222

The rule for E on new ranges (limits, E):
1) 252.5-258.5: 255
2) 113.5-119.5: 119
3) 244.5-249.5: 247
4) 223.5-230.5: 224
